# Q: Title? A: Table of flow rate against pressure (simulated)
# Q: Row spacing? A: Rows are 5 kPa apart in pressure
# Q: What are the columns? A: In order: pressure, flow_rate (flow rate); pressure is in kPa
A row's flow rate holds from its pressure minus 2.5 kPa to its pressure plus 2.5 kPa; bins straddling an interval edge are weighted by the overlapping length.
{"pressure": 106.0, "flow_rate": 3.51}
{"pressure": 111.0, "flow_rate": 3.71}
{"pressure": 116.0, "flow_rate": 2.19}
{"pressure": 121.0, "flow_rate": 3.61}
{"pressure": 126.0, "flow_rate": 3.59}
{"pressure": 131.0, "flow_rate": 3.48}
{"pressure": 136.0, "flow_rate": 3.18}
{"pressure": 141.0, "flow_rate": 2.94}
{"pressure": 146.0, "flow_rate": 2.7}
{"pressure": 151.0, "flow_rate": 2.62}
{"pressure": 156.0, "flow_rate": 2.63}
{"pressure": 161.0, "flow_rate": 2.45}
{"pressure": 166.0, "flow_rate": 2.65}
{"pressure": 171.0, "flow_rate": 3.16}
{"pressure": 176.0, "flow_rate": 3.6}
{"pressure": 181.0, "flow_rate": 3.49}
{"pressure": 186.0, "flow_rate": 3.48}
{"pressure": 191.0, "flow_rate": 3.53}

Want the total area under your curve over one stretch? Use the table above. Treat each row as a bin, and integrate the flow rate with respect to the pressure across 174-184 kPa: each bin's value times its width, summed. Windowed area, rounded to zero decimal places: 35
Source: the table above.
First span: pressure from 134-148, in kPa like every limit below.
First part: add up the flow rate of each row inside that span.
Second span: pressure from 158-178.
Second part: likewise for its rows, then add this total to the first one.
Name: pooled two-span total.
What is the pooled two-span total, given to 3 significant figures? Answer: 20.7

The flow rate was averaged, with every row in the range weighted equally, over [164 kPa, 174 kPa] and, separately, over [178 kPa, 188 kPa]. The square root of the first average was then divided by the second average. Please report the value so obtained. 0.49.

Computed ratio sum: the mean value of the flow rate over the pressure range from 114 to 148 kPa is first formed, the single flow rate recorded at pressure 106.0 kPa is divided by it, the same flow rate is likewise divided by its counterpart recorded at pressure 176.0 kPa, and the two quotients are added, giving 2.1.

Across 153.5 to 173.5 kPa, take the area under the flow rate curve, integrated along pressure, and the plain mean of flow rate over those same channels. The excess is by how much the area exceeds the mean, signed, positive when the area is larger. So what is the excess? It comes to 52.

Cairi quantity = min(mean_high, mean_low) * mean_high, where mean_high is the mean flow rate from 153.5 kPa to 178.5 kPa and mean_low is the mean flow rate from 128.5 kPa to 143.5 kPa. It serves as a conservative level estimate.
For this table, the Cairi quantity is 8.4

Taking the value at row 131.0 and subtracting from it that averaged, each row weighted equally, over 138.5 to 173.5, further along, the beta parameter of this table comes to 0.7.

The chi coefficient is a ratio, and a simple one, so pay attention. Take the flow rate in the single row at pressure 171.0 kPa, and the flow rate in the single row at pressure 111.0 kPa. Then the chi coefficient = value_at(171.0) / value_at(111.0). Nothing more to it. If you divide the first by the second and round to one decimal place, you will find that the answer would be 0.9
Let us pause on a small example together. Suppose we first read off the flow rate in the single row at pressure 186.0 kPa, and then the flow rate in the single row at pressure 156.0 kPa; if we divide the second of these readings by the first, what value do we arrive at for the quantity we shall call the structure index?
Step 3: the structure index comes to 0.76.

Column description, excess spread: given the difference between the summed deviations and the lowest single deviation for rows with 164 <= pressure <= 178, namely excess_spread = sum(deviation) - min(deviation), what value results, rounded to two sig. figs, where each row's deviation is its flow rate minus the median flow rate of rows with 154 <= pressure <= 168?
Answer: 1.5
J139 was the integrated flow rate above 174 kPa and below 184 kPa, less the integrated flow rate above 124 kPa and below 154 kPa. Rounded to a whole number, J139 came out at -57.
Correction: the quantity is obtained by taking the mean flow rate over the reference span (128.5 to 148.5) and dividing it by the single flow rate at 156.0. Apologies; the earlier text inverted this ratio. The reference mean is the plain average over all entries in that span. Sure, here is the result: 1.17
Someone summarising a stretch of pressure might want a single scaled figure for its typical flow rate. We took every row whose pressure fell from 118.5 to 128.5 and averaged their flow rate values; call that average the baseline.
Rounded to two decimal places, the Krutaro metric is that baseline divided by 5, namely 0.72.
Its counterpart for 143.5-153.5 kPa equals 0.53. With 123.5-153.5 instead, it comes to 0.62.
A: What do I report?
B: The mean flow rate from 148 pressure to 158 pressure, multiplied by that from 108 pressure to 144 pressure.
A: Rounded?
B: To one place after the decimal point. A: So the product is 8.5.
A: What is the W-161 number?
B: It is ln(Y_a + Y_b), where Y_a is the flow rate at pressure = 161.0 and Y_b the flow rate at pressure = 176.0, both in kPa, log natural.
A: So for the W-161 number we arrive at 1.80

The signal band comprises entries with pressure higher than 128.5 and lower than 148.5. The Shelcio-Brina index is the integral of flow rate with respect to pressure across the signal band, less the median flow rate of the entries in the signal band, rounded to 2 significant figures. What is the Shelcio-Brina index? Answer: 58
